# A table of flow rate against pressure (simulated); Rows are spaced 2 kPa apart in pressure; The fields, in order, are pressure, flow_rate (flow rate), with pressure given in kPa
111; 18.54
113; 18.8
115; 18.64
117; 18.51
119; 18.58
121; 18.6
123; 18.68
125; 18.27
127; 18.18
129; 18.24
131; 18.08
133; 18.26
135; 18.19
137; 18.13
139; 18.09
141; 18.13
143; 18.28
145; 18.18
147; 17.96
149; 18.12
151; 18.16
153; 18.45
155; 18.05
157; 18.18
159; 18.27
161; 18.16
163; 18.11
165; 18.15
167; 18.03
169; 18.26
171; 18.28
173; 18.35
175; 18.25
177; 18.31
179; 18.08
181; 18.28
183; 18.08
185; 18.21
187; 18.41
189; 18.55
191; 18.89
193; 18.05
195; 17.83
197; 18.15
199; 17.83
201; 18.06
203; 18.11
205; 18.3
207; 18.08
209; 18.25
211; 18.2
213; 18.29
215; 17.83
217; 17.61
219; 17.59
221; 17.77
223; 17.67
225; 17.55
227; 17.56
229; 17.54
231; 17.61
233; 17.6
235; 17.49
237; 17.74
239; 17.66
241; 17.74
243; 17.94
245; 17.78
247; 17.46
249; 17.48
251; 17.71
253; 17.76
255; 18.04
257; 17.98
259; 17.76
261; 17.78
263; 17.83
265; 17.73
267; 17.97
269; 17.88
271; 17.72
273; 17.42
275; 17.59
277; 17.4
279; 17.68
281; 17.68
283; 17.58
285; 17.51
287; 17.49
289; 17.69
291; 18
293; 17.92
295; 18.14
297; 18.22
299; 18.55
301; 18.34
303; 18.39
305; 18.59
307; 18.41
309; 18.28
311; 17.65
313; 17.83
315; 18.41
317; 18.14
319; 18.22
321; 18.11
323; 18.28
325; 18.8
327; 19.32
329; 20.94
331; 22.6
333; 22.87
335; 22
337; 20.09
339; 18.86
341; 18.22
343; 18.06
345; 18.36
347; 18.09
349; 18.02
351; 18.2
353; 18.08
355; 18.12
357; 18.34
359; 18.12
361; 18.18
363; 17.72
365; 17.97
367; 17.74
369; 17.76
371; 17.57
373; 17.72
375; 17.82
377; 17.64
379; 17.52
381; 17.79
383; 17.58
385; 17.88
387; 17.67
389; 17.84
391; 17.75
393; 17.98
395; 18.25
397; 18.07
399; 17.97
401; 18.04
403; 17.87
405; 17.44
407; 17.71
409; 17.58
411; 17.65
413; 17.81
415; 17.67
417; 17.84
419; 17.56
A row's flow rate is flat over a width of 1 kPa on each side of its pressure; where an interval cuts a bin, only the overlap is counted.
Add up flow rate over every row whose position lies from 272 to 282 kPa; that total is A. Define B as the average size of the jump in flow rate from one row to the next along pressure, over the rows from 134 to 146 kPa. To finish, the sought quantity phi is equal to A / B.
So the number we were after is 1125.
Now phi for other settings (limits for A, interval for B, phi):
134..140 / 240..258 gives 330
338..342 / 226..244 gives 362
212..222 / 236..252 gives 572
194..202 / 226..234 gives 2156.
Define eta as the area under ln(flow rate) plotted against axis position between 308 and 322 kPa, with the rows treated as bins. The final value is 40.53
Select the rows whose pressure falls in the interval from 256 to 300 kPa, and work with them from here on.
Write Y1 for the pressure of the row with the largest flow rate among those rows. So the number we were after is 299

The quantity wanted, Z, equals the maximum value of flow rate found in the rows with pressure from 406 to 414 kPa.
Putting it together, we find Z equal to 17.81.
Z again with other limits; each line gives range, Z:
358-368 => 18.18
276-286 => 17.68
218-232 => 17.77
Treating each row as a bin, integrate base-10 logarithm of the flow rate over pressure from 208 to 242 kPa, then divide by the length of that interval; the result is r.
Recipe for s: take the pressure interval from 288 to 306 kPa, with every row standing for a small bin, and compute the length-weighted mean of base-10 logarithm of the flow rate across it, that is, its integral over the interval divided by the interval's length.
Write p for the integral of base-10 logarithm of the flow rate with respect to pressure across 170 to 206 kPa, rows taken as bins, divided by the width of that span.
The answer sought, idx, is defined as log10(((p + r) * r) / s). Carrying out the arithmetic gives 0.396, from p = 1.26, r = 1.25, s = 1.26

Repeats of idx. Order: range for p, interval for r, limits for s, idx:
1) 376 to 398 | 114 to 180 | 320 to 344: 0.388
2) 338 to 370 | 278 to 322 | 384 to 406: 0.402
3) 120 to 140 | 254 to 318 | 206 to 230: 0.401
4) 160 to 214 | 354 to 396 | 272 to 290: 0.403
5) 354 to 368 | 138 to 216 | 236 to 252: 0.405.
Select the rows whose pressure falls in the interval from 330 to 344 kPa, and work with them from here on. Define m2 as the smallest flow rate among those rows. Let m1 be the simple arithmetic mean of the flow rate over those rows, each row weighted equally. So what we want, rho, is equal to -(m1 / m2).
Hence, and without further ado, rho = -1.13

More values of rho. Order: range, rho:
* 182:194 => -1.02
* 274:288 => -1.01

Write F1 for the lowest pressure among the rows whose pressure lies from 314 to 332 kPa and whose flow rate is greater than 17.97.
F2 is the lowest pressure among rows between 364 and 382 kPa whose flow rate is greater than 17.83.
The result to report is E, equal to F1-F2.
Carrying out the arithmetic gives -50 kPa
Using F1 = 315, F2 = 365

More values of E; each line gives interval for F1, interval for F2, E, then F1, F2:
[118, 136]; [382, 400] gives -266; 119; 385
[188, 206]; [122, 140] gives 66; 189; 123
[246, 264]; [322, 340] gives -68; 255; 323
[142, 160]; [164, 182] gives -22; 143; 165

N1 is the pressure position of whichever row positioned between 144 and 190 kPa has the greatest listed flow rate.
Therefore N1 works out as 189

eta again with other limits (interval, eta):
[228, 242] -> 40.17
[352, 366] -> 40.52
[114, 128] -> 40.84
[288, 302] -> 40.56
